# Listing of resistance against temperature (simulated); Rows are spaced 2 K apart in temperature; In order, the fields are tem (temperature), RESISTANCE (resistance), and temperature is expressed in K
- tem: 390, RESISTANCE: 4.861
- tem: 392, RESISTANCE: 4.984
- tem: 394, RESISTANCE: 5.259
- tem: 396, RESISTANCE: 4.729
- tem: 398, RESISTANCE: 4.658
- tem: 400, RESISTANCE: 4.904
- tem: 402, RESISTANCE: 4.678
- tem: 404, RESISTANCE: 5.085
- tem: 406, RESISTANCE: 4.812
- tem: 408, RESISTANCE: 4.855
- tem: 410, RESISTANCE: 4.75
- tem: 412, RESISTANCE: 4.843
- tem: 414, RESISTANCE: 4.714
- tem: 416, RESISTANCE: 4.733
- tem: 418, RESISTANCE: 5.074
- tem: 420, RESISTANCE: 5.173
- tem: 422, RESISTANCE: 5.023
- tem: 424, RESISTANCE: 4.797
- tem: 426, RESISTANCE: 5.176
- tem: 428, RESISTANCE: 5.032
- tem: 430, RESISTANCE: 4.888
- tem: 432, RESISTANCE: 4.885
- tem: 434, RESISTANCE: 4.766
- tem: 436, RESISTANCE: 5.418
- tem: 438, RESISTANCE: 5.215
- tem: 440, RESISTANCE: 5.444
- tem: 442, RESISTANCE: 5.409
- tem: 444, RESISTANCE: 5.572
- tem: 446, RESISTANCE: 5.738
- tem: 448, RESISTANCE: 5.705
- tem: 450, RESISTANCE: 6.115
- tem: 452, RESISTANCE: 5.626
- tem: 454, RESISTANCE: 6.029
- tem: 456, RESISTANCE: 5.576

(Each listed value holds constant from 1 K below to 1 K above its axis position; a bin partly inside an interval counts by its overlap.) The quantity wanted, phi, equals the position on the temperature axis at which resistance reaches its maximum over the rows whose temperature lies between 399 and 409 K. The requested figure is 404 K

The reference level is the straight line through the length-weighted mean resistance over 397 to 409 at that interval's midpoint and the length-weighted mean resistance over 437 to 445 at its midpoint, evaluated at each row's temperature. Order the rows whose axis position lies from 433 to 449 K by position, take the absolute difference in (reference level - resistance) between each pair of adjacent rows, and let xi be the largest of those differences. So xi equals 0.6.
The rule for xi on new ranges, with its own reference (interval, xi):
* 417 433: 0.3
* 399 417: 0.4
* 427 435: 0.2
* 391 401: 0.6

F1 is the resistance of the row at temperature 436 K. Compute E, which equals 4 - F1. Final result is -1.42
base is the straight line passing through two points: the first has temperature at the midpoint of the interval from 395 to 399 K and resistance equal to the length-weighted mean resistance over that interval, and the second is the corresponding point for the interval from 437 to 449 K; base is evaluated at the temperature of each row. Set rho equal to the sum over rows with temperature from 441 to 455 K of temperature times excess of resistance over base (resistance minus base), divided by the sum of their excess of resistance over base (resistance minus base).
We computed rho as 450.8 K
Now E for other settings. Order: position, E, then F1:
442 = -1.41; 5.409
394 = -1.26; 5.259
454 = -2.03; 6.029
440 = -1.44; 5.444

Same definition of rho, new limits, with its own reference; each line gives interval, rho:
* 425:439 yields 432.3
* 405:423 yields 413.6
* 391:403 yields 393.3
